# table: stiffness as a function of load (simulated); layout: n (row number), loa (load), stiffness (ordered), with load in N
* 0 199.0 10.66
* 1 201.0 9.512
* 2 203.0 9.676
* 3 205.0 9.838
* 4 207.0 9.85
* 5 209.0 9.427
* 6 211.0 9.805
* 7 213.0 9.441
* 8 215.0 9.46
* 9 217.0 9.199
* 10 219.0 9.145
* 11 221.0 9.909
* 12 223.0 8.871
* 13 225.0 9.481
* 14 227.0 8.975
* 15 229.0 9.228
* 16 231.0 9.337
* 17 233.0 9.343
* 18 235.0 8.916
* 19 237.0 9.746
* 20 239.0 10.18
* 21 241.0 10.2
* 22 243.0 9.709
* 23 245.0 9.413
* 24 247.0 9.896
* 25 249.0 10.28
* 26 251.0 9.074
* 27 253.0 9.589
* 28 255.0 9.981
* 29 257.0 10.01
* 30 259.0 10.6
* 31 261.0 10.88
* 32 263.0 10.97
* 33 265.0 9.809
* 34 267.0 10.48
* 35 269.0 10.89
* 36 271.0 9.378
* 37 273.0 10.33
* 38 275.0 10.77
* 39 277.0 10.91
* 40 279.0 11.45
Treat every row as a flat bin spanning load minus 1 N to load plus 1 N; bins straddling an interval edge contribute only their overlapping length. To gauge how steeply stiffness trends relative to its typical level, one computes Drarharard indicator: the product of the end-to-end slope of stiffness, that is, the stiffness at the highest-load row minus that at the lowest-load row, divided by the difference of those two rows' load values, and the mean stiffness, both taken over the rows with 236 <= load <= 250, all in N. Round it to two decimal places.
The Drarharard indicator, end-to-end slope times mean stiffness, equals 0.44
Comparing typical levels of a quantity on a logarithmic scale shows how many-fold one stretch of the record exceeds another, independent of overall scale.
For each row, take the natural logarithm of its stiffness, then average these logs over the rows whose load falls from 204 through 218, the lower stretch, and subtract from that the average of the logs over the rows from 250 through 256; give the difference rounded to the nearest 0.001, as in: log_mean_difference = 0.003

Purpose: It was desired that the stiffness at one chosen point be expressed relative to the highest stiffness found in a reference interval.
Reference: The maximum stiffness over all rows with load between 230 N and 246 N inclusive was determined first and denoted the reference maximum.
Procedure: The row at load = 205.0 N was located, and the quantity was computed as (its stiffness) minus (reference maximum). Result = -0.36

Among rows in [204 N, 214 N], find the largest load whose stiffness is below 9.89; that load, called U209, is 213.0 N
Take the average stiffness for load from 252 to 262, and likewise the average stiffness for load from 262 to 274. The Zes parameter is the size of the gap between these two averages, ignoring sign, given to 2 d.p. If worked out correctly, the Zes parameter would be 0.10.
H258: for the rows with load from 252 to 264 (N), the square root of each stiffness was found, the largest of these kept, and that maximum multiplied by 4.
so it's 13.2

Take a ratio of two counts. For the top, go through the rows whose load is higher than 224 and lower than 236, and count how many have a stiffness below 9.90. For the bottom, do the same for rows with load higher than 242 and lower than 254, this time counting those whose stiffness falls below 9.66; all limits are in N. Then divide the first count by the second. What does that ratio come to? 2.00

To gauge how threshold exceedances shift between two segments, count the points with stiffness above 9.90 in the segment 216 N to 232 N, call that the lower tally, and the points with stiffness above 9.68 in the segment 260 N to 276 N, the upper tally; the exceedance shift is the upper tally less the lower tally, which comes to 6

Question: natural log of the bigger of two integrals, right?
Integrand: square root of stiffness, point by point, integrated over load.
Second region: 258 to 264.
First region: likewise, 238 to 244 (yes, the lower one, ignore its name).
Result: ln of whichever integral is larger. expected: 2.98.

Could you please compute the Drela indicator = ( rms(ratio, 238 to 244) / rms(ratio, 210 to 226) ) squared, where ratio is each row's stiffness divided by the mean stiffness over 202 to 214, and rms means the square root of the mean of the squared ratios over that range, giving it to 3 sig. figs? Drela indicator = 1.13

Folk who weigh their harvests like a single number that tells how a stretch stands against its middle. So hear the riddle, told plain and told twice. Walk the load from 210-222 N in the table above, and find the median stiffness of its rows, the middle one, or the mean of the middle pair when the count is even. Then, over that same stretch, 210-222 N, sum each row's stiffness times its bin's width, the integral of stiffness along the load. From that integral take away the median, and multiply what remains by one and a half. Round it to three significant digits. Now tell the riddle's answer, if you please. 157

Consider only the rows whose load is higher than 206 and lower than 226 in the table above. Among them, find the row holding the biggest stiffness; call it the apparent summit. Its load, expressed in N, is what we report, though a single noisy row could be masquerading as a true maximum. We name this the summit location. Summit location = 221.0 N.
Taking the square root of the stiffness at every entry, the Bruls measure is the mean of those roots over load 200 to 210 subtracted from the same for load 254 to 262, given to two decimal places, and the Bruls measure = 0.11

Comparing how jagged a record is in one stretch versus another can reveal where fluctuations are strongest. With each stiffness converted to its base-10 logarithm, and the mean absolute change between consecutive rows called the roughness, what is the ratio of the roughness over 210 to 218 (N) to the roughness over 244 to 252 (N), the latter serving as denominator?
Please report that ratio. 0.3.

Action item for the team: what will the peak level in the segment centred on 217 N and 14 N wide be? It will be 9.909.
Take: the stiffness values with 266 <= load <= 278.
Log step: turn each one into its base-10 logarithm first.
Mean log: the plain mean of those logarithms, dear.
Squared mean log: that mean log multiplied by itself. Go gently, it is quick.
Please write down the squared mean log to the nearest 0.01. 1.04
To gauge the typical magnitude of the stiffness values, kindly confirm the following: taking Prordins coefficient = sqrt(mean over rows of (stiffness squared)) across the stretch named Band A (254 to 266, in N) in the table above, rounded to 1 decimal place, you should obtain 10.4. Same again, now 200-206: 9.7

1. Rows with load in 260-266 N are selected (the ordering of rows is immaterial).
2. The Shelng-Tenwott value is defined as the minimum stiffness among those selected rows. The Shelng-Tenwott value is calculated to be 9.809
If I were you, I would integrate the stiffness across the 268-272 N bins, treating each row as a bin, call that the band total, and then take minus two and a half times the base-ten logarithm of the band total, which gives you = -4.02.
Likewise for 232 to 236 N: -3.91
